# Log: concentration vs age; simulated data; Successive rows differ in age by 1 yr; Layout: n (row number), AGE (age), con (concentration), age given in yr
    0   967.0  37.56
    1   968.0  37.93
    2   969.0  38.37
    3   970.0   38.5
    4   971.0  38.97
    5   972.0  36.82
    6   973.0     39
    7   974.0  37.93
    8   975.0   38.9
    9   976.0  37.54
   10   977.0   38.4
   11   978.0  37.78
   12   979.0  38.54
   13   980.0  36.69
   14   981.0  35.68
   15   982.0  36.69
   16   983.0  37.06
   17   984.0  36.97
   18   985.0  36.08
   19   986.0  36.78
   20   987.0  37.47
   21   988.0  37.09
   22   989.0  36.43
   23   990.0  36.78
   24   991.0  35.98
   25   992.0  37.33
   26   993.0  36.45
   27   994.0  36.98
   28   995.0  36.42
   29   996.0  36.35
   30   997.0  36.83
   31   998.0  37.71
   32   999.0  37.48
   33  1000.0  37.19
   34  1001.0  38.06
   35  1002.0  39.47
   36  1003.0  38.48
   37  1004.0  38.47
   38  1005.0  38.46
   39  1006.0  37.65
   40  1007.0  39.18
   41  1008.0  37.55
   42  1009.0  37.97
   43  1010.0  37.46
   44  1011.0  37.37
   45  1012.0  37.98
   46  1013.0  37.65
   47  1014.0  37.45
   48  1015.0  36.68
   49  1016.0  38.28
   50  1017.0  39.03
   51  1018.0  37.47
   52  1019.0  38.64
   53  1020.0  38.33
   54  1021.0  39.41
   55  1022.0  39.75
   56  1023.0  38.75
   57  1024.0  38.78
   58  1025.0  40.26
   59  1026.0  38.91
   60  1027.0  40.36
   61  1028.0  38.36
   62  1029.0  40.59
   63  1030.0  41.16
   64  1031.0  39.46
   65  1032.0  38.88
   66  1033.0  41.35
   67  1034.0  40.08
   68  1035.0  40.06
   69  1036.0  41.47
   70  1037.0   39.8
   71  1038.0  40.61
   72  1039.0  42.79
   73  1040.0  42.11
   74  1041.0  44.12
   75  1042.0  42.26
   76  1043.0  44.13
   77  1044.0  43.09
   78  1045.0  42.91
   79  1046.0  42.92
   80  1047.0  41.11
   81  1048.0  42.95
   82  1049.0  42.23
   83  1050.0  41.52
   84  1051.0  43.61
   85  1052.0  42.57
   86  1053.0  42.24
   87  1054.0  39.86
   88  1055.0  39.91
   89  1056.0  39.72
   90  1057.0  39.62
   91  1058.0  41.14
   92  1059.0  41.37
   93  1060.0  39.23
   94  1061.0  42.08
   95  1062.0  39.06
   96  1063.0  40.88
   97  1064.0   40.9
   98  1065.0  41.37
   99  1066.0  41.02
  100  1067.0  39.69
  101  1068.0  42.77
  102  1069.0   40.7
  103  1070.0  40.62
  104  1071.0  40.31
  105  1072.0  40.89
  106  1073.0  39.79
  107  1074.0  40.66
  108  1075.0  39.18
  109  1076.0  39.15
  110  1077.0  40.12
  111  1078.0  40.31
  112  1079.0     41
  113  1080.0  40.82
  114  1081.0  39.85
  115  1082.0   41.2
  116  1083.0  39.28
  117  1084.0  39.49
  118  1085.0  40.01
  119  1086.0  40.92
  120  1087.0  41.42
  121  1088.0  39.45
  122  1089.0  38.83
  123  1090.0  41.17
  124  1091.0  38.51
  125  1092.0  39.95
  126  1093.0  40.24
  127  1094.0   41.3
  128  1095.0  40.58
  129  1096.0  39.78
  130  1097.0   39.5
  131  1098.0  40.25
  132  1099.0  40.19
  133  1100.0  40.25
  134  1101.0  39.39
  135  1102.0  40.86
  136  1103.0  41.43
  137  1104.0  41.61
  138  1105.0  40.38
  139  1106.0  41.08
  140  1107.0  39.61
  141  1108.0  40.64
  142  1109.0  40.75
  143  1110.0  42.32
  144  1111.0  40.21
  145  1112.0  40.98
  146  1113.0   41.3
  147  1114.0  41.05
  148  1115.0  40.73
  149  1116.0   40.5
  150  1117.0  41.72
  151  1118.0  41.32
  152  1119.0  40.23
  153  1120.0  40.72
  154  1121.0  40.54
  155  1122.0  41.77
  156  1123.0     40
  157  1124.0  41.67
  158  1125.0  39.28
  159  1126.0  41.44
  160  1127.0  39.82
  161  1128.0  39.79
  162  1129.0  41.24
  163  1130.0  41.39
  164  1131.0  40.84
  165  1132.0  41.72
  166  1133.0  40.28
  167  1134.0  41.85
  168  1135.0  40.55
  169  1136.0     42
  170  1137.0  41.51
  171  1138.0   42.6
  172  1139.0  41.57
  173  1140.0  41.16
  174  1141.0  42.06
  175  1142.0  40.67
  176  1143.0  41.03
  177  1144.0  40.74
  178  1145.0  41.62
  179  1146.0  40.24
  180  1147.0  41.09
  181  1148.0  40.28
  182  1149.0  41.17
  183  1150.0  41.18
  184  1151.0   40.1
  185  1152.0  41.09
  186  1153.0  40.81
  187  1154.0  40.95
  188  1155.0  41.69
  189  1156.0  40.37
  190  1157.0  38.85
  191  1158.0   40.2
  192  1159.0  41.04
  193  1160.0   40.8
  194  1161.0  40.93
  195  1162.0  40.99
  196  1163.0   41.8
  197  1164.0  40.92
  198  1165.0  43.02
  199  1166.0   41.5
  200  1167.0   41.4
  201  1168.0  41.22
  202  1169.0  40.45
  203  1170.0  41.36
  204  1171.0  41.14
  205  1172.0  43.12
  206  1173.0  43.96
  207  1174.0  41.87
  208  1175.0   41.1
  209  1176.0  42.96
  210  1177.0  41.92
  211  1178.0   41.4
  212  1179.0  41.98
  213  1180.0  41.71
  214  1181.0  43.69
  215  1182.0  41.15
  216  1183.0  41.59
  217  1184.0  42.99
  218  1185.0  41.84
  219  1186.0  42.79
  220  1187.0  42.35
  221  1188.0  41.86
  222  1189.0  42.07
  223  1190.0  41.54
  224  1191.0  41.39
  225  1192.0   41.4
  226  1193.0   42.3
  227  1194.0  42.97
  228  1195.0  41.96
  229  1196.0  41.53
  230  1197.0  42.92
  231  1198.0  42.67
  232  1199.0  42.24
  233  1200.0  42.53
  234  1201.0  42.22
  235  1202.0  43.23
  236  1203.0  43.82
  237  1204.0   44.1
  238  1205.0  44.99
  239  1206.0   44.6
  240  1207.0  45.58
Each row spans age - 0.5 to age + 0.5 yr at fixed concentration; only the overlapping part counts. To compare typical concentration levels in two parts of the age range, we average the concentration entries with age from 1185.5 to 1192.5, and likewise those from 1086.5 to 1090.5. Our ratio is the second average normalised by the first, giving 0.96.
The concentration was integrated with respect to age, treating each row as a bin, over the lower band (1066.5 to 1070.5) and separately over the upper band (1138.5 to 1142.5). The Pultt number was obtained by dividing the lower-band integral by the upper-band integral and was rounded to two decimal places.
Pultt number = 0.99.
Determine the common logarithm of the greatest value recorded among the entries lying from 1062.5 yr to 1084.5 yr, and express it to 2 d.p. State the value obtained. 1.63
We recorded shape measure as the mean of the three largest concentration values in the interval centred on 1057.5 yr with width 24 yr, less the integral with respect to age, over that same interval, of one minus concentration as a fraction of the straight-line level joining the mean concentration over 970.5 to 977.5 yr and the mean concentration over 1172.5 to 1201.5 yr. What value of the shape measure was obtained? 44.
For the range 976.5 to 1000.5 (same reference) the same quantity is 37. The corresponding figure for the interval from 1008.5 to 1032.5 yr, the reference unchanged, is 40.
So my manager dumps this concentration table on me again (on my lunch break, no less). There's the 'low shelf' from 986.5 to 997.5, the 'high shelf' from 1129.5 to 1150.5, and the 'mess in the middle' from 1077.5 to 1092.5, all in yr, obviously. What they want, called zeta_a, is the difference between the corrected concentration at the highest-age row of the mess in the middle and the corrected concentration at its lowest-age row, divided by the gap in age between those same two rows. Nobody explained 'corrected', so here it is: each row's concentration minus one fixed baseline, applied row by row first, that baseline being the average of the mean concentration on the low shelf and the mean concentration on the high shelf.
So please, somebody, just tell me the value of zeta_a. -0.026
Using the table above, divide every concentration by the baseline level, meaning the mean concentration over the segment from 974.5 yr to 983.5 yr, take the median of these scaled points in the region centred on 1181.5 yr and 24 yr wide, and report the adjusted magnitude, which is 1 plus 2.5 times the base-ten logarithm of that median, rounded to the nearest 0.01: 1.12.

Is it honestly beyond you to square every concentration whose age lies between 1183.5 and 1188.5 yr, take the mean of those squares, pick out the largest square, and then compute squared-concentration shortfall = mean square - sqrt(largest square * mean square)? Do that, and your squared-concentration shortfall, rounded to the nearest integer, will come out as -26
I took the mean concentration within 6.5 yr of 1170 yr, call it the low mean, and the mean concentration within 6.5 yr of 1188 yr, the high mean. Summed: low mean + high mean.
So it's 83.9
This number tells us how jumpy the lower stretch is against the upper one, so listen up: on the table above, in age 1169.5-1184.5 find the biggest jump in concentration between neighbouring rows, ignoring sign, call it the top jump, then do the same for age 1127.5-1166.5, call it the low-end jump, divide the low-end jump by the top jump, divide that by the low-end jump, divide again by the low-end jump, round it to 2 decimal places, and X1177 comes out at 0.19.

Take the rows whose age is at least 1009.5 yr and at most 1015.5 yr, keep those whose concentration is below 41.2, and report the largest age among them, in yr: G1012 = 1015.0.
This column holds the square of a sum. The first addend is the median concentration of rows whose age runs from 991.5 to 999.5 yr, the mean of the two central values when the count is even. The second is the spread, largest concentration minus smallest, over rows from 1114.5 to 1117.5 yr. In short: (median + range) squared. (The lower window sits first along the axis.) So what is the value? 1454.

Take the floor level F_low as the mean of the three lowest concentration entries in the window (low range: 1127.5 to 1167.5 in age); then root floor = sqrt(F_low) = 6.29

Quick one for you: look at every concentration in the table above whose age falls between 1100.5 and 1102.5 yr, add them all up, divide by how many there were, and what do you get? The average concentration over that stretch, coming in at 40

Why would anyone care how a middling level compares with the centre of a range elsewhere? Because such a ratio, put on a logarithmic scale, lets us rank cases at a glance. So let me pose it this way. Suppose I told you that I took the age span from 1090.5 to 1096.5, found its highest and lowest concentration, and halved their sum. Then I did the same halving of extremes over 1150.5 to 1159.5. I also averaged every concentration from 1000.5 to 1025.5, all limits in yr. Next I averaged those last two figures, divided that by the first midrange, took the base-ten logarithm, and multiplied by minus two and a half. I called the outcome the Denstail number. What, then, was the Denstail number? 0.016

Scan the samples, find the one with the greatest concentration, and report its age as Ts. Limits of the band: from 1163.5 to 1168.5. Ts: 1165.0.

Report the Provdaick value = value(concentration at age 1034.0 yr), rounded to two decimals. 40.08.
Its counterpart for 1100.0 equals 40.25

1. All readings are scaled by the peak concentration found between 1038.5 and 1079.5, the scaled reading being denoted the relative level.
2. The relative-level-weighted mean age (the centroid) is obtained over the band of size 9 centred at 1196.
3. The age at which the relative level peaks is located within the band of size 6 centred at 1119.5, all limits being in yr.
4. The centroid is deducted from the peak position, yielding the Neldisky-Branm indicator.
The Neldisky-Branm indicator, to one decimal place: -74.0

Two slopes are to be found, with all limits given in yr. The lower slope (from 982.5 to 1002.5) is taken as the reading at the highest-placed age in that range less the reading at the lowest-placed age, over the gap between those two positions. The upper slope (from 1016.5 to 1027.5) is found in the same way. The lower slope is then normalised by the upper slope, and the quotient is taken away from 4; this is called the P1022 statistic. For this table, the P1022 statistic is 3.0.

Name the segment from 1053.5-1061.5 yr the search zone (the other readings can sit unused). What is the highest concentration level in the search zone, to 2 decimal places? 42.08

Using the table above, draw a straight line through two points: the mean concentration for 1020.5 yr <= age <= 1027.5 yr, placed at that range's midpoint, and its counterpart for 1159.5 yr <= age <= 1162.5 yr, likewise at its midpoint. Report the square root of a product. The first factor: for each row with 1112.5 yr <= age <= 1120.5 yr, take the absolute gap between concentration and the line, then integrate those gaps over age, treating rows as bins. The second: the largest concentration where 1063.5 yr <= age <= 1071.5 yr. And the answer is 14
